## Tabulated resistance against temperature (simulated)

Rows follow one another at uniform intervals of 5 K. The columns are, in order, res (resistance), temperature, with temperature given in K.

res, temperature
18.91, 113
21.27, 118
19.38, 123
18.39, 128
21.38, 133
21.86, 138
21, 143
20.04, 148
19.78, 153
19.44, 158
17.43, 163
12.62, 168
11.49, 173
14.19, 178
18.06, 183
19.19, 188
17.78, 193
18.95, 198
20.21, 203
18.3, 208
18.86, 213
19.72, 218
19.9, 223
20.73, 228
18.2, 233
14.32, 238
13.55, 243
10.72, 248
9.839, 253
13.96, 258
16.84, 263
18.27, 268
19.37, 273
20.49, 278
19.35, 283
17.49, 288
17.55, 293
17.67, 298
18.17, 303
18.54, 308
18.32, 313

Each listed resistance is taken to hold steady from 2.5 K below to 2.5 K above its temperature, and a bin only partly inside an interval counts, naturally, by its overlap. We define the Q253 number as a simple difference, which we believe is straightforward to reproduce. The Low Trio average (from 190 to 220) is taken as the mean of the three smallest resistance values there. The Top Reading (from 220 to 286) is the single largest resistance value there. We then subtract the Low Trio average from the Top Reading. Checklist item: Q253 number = 2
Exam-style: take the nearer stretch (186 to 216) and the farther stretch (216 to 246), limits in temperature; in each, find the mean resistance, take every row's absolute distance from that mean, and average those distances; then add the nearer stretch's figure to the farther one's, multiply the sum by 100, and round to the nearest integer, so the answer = 310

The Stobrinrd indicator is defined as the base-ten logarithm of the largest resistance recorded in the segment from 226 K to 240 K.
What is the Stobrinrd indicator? 1.317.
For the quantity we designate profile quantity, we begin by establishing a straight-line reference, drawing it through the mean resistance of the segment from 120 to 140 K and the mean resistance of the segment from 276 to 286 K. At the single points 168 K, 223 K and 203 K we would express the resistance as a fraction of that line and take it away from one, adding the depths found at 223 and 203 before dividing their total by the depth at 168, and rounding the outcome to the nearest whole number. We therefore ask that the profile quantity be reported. 0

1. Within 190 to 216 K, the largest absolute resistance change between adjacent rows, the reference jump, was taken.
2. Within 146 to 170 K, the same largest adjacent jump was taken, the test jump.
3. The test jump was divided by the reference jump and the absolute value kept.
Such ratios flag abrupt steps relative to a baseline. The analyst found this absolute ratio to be 2.5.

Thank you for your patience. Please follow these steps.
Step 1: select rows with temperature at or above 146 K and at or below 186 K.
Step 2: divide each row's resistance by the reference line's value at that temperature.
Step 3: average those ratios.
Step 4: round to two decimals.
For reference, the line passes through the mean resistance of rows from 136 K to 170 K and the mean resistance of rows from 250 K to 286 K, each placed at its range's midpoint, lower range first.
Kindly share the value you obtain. 0.89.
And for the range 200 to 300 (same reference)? 1.01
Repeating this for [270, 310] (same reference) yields 1.13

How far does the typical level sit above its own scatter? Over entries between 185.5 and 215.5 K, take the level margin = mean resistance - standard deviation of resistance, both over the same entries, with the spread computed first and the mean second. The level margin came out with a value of 18.1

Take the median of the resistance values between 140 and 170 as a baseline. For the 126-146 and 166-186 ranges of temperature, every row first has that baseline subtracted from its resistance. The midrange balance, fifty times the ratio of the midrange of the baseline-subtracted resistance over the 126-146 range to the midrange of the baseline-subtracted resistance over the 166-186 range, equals -5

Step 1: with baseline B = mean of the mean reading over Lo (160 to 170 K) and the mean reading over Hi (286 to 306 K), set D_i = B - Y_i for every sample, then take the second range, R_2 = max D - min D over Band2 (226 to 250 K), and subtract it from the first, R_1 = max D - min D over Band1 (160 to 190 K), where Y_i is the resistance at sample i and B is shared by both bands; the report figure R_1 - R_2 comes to -2.3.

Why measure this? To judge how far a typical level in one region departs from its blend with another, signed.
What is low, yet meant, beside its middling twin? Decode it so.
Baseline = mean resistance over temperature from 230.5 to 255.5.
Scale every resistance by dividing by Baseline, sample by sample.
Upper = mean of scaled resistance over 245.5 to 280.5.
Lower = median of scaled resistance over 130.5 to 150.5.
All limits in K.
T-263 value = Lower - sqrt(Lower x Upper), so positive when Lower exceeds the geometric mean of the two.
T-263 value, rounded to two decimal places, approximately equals 0.22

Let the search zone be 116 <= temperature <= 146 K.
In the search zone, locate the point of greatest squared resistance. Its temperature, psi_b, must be 138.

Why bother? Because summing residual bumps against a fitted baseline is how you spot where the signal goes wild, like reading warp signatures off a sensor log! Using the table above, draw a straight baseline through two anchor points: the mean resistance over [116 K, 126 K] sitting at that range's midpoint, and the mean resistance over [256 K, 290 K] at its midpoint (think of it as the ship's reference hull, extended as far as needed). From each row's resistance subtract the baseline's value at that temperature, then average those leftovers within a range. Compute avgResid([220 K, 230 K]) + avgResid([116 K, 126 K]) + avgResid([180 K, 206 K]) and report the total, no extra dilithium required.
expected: 1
